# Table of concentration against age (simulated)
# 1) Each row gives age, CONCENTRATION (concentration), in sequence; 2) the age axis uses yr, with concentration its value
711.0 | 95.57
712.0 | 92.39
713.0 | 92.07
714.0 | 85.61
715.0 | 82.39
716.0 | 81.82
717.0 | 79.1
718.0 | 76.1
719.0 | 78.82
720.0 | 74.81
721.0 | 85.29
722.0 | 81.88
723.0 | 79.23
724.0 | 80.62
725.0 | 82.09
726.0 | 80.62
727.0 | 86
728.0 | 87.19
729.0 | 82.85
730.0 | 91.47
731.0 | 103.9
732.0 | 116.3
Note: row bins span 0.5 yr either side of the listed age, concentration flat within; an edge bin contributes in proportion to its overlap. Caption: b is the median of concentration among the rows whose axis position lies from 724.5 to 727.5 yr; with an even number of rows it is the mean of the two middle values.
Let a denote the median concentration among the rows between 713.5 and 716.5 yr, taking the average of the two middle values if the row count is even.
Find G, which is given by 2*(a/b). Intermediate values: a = 82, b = 82.1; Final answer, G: 2.01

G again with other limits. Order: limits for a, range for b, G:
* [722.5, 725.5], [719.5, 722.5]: 1.97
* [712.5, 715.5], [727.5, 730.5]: 1.96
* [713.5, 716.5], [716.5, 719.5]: 2.09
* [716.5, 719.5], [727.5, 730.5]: 1.81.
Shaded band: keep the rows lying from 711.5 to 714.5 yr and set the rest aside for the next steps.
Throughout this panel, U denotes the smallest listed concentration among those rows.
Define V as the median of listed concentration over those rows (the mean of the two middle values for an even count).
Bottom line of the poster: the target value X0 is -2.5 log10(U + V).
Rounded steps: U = 85.61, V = 92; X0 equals -5.62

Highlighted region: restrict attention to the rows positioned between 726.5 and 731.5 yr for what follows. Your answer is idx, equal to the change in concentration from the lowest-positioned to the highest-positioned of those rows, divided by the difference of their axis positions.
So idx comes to 4.5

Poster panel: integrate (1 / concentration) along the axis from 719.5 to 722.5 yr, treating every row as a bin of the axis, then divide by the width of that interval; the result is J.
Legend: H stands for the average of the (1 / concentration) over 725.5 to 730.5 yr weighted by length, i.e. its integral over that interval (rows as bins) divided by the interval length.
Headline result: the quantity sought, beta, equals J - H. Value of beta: 0.0007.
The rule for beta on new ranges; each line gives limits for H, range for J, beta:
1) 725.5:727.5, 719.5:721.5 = 0.0005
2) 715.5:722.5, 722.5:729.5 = -0.0005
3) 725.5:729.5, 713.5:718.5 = 0.0005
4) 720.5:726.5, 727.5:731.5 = -0.0012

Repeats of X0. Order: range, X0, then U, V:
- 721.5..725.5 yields -5.51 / 79.23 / 81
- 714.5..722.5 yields -5.48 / 74.81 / 80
